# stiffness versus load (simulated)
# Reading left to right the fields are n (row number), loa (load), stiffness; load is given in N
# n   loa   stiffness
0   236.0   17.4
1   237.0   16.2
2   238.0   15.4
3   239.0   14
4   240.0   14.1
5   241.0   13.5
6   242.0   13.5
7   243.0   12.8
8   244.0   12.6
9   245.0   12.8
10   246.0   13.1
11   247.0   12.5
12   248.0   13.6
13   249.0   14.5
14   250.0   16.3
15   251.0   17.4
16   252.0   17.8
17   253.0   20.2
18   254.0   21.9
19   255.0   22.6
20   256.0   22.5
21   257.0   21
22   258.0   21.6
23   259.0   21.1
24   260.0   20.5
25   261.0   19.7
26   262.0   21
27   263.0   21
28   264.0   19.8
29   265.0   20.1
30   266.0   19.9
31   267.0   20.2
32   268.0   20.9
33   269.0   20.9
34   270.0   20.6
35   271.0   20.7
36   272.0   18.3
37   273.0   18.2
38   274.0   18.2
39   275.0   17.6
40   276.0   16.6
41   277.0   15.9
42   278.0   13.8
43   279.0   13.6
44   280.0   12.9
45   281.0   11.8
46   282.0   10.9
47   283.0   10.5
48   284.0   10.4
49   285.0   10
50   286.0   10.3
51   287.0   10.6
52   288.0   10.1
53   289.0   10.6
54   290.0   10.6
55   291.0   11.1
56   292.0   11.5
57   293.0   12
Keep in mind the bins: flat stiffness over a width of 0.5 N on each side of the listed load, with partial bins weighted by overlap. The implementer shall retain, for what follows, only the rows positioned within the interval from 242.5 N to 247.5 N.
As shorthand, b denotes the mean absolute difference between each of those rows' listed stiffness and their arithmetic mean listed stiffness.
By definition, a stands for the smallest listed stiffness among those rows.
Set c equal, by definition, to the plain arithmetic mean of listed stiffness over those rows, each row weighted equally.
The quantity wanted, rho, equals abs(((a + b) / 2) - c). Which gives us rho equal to 6.4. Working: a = 12.5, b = 0.17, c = 13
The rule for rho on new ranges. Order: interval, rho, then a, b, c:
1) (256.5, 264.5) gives 10.6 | 19.7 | 0.53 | 21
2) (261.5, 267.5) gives 10.2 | 19.8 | 0.44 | 20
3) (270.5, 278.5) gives 9.8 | 13.8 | 1.48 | 17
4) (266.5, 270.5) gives 10.4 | 20.2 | 0.25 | 21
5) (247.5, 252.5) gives 8.4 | 13.6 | 1.50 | 16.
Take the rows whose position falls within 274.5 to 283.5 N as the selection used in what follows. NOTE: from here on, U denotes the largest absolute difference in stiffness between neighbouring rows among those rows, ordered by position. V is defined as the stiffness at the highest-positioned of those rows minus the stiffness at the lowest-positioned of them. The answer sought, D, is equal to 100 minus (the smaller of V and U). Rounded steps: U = 2.1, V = -7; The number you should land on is 107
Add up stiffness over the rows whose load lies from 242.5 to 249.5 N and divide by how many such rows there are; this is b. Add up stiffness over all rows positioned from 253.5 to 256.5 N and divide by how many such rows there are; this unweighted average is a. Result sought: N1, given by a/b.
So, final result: 1.7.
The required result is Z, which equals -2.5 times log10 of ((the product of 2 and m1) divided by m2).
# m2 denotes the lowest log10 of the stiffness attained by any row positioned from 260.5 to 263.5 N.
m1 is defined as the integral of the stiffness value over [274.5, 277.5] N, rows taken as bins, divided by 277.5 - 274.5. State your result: -3.5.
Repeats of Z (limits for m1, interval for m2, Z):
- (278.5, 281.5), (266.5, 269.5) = -3.2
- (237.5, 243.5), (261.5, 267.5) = -3.3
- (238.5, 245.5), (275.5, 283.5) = -3.5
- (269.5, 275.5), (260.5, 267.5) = -3.7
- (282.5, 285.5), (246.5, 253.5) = -3.2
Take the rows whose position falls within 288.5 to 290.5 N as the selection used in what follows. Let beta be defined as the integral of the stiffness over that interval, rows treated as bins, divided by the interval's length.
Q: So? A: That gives 11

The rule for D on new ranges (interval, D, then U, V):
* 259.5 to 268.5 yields 100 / 1.3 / 0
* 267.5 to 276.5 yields 104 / 2.4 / -4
